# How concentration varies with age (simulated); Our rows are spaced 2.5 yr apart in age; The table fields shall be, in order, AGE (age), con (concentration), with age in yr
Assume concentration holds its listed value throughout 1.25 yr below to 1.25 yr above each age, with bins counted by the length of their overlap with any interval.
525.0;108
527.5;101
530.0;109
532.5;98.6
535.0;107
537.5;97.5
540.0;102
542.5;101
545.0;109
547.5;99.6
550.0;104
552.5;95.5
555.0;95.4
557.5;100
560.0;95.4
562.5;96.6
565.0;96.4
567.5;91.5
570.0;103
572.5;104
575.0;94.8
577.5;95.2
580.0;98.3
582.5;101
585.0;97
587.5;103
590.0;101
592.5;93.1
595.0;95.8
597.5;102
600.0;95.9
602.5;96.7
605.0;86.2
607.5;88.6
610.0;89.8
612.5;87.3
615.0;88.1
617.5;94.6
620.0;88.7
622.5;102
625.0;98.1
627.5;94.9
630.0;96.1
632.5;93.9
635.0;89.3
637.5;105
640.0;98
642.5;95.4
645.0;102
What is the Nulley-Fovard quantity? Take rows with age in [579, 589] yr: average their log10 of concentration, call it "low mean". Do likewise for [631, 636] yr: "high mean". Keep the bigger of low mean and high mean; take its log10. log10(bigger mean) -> 0.301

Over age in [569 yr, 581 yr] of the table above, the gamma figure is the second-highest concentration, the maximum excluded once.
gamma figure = 103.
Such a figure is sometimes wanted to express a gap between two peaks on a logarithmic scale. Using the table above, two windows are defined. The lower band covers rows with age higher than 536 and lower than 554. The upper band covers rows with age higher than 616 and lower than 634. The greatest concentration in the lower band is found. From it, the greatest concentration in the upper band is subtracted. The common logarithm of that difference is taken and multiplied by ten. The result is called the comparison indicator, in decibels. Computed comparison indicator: 8.5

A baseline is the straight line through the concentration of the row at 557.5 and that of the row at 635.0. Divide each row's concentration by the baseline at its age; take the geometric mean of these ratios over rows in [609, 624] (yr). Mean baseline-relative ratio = 1.00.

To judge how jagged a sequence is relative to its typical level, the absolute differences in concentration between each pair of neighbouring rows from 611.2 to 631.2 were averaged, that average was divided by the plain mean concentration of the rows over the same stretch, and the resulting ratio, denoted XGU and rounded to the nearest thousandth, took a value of 0.053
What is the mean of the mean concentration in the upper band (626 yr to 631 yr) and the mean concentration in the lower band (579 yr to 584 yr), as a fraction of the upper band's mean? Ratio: 1.02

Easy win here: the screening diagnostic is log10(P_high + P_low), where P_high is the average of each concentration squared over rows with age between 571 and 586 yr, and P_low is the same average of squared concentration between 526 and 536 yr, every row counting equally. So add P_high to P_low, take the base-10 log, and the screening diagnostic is 4.31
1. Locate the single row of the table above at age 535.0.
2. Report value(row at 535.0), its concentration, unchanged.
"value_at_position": 107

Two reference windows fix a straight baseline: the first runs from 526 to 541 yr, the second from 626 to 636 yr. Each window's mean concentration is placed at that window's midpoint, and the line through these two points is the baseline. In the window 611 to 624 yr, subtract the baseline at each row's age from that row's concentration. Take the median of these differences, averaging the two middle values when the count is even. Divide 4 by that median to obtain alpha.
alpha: -0.7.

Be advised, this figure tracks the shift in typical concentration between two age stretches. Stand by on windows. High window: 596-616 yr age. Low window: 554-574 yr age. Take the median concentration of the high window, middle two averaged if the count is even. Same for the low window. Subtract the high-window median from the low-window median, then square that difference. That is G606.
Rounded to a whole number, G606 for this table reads 53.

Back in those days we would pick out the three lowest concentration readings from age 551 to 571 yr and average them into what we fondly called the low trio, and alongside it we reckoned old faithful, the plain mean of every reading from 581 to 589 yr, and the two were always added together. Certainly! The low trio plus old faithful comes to 194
